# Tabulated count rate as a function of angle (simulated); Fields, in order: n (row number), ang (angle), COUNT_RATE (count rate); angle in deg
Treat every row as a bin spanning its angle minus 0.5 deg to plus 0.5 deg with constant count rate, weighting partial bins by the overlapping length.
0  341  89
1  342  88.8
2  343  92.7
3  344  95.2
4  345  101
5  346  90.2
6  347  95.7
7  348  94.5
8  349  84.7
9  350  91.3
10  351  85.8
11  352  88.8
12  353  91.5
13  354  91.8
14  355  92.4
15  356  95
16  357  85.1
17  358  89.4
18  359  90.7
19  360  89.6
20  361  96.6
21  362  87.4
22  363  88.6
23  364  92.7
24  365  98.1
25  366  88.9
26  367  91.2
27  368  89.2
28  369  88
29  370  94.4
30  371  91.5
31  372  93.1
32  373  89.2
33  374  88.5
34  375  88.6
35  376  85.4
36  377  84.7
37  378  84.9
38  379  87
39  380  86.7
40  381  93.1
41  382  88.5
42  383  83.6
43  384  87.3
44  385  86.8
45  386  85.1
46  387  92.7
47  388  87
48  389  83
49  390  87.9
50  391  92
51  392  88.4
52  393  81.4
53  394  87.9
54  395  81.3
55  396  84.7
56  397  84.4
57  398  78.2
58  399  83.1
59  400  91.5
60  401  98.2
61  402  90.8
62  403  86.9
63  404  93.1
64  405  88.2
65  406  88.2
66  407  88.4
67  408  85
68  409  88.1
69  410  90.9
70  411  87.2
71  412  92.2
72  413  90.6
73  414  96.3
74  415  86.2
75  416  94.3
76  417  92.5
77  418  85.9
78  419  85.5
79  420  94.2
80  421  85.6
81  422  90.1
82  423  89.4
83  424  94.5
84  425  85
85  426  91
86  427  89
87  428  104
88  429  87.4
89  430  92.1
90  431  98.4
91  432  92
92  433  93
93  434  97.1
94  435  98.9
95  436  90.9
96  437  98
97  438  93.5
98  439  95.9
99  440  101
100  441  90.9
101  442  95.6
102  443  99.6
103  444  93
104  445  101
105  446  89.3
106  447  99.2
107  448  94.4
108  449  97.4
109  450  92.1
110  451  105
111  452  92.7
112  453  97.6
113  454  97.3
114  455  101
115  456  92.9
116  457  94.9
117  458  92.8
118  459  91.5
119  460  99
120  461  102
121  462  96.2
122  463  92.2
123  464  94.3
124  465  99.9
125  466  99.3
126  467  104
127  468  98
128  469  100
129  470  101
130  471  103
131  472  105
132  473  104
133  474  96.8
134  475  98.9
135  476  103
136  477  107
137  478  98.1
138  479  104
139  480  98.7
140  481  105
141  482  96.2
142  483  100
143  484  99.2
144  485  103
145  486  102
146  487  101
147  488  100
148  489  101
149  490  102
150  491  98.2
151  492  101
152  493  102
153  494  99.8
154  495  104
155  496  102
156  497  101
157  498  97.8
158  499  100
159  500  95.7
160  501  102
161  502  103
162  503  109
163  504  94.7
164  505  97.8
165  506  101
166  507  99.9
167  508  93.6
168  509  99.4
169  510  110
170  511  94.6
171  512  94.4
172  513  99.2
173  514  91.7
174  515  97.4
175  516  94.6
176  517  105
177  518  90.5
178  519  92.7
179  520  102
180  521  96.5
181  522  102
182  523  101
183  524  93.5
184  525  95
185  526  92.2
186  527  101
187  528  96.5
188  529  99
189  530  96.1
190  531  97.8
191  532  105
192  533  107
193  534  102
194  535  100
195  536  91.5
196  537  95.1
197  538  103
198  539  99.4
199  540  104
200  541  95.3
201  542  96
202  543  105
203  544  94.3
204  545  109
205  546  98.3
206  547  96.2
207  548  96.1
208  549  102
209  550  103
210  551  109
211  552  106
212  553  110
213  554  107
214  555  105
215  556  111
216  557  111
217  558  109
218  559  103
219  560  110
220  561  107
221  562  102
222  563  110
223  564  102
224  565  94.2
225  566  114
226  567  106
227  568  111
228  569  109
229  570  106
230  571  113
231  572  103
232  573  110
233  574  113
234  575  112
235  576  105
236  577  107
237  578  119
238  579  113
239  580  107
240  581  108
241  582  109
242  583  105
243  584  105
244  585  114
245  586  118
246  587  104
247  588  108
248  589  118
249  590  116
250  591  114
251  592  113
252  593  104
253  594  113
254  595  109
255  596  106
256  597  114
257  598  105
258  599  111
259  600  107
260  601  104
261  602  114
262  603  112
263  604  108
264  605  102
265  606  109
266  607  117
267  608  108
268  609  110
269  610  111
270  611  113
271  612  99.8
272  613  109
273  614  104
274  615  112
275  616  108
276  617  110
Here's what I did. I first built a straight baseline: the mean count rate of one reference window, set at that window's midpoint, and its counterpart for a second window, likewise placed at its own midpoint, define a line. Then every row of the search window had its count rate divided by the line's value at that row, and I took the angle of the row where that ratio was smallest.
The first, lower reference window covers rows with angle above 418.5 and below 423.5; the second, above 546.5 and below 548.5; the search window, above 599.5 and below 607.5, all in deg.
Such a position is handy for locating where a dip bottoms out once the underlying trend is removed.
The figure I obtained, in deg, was 605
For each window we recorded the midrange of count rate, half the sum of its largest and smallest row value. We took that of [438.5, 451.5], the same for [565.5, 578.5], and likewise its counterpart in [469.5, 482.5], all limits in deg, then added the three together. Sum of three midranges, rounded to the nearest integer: 310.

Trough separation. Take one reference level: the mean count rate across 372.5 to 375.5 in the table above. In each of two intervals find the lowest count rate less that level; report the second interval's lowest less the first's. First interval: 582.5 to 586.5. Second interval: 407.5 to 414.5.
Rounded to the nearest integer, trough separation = -20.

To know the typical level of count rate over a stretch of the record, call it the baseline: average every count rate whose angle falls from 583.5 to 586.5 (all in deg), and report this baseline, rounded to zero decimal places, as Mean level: 112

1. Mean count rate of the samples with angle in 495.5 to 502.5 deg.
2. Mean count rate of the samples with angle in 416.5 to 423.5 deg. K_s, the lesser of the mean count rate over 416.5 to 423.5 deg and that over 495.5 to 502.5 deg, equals 89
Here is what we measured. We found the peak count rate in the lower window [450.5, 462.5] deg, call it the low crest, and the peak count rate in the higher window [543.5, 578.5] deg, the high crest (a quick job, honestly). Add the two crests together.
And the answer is 224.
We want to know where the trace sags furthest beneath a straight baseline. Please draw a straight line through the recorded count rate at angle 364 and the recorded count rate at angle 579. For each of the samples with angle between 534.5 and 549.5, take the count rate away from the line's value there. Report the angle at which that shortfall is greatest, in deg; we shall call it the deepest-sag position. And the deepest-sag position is 536 deg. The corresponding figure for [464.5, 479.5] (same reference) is 474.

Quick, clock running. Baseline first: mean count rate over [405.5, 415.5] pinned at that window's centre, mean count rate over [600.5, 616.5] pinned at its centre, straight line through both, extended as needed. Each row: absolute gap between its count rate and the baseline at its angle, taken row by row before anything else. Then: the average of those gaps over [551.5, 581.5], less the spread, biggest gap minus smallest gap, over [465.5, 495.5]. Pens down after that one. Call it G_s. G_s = -6.3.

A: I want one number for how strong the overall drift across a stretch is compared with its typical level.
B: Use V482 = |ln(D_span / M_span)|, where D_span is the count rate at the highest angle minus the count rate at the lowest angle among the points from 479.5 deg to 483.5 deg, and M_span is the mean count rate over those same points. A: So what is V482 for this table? 4.3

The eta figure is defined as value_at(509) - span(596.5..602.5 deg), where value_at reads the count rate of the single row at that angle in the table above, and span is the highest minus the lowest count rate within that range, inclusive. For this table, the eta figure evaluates 89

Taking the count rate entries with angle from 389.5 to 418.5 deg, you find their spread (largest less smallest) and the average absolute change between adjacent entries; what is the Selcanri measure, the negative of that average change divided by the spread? -0.236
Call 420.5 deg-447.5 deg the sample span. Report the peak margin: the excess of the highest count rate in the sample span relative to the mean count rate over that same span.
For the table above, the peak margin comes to 10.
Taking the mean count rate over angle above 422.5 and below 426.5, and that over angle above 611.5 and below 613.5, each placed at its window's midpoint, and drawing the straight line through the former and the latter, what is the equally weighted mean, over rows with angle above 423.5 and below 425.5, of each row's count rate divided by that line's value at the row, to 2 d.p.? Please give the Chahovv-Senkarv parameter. 1.00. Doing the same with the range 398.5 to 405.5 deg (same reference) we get 1.02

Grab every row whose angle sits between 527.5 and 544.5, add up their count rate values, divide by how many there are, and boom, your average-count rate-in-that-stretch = 99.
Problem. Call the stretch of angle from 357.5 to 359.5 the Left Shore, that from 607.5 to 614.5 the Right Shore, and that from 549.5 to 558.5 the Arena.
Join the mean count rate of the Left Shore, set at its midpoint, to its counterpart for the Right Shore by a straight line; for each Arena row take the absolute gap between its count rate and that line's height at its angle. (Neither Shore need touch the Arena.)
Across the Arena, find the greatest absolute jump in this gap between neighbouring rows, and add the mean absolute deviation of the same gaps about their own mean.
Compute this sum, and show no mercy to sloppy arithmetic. 8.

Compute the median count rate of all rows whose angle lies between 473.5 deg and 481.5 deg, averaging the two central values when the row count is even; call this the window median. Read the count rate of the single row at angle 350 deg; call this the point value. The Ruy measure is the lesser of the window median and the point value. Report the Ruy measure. 91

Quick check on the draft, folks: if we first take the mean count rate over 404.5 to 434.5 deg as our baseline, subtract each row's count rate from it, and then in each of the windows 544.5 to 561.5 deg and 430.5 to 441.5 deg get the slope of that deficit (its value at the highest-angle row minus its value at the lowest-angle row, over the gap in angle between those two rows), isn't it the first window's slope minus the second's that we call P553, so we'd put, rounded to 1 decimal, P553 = -0.6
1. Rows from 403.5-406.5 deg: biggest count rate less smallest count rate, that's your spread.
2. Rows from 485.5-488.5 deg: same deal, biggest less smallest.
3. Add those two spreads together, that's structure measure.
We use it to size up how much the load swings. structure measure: 6.9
